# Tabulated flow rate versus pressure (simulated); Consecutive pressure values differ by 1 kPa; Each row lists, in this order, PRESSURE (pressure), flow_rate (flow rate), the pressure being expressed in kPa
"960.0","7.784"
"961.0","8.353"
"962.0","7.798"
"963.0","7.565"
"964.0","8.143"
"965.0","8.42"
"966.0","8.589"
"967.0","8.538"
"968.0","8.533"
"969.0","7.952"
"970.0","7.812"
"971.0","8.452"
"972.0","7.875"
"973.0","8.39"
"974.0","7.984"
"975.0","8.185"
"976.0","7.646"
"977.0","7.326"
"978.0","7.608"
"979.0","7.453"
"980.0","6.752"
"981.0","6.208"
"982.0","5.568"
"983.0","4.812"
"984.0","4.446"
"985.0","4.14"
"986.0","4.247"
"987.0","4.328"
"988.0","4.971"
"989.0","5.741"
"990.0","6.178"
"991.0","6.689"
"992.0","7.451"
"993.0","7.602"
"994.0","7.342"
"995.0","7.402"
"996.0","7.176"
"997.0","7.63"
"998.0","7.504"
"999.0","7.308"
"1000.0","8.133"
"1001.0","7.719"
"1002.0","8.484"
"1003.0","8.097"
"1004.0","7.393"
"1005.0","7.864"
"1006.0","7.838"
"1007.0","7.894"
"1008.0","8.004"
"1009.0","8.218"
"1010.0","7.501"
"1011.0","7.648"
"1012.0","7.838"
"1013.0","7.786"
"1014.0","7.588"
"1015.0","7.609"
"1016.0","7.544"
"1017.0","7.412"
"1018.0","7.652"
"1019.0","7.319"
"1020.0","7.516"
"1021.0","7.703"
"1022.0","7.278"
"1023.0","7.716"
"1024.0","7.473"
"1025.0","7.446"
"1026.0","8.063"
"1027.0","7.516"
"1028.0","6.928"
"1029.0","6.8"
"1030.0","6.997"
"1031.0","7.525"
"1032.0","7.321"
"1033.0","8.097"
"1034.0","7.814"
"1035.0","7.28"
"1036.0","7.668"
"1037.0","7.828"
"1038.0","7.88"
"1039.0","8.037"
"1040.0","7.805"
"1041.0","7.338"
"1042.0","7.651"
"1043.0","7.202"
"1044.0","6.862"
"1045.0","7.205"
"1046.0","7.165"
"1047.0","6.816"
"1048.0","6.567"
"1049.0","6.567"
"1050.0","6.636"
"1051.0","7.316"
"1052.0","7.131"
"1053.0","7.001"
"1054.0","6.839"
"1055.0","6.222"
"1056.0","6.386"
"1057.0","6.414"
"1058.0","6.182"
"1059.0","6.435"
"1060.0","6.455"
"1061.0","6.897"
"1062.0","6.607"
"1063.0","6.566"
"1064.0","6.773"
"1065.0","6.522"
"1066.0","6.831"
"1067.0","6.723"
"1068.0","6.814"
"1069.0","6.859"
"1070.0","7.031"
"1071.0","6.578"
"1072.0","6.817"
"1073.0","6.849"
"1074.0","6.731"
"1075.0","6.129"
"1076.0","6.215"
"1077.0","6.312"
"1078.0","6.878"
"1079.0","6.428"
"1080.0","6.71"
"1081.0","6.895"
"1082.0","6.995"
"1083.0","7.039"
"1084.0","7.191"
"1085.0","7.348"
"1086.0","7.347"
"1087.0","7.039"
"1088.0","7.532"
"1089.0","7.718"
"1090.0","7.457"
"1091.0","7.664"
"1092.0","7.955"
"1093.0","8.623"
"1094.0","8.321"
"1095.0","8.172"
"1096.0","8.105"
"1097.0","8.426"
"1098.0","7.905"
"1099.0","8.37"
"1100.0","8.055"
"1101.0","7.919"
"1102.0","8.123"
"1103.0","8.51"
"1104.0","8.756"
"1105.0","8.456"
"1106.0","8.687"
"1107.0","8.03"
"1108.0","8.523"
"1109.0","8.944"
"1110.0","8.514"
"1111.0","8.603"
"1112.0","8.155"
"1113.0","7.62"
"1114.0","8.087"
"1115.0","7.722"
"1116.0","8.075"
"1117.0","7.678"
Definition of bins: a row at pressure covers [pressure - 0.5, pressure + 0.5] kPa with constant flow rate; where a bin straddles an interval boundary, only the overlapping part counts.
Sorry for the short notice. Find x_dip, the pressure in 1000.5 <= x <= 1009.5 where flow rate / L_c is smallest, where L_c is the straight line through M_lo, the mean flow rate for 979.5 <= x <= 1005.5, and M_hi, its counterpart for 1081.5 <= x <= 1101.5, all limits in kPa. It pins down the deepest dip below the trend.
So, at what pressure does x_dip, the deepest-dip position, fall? 1004.0 kPa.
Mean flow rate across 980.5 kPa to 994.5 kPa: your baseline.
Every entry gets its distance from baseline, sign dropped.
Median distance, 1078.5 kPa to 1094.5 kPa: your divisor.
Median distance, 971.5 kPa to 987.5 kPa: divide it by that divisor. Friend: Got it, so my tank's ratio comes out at 1.0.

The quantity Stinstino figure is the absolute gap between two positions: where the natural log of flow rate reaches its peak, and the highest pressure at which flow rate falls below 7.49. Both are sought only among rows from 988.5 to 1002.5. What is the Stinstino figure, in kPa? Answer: 3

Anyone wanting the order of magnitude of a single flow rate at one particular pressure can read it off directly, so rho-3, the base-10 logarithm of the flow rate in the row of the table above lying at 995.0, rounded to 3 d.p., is 0.869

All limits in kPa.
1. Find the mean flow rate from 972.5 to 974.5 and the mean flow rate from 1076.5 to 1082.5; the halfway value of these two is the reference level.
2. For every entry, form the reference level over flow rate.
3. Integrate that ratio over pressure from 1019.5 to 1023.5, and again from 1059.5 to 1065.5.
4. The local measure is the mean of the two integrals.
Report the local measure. 5.3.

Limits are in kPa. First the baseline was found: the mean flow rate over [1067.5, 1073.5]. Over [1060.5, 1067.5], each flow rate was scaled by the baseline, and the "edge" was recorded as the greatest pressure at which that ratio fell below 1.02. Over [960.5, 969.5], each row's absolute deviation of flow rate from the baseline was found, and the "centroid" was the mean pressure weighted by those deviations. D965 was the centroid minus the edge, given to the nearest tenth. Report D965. -101.8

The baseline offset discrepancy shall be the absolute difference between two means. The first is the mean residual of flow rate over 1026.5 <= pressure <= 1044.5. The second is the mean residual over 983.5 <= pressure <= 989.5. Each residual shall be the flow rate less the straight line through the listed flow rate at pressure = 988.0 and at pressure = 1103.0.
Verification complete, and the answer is 1.3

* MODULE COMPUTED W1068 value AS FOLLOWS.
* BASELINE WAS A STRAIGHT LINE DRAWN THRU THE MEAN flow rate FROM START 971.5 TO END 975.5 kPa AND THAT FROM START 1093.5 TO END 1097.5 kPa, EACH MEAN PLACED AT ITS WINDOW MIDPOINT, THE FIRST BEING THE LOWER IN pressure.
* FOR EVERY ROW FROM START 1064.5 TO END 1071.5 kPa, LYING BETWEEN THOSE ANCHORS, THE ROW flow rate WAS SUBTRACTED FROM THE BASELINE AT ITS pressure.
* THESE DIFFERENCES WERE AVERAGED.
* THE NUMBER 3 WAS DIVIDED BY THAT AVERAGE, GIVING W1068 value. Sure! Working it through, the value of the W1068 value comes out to 2.06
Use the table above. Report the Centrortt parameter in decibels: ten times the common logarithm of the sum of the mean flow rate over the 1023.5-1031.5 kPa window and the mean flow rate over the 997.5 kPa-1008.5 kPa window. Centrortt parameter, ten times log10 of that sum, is 11.8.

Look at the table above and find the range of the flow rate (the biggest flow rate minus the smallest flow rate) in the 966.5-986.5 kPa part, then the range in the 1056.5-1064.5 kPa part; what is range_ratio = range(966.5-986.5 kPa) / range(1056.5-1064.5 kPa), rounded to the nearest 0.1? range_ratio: 6.2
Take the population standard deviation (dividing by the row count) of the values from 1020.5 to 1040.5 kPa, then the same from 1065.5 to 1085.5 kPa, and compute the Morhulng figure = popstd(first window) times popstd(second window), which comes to 0.11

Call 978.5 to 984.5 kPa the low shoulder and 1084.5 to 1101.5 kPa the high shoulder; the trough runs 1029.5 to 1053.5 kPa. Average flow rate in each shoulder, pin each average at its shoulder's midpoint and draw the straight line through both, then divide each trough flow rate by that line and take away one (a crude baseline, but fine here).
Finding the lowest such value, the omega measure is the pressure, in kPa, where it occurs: 1049.0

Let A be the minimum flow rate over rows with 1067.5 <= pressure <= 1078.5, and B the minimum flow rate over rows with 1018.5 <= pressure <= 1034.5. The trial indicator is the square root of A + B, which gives 3.60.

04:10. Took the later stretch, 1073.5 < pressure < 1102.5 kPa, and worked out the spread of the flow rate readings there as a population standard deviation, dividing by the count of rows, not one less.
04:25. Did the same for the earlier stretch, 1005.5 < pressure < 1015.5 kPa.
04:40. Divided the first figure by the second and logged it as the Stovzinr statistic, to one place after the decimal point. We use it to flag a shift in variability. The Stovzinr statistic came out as 3.4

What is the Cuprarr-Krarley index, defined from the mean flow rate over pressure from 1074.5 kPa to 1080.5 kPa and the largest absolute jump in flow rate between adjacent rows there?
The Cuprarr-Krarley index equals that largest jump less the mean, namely -5.9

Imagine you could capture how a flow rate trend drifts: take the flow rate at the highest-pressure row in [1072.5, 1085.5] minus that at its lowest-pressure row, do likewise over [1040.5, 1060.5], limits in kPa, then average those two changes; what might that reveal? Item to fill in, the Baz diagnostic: -0.2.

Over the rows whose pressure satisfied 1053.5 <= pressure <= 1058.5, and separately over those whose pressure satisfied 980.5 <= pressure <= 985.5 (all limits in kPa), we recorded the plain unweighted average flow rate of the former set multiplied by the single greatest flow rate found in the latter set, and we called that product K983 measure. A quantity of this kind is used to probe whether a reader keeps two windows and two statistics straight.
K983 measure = 40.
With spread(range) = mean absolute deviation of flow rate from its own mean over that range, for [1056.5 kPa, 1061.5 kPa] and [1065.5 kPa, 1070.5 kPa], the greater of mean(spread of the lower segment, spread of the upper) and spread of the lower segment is 0.17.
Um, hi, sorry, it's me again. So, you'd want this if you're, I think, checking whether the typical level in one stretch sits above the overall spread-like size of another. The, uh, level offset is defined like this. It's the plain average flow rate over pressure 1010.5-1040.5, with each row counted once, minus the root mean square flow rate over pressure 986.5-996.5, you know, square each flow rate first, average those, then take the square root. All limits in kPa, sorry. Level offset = 1.0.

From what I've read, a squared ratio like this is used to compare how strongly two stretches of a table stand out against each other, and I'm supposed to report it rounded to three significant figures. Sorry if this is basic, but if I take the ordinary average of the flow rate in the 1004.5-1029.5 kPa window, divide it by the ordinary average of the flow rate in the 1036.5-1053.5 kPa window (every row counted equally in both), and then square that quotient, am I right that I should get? 1.11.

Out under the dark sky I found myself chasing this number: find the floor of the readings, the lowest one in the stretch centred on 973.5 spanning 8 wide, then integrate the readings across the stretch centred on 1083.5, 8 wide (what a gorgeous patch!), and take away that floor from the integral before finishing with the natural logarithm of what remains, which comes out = 3.897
